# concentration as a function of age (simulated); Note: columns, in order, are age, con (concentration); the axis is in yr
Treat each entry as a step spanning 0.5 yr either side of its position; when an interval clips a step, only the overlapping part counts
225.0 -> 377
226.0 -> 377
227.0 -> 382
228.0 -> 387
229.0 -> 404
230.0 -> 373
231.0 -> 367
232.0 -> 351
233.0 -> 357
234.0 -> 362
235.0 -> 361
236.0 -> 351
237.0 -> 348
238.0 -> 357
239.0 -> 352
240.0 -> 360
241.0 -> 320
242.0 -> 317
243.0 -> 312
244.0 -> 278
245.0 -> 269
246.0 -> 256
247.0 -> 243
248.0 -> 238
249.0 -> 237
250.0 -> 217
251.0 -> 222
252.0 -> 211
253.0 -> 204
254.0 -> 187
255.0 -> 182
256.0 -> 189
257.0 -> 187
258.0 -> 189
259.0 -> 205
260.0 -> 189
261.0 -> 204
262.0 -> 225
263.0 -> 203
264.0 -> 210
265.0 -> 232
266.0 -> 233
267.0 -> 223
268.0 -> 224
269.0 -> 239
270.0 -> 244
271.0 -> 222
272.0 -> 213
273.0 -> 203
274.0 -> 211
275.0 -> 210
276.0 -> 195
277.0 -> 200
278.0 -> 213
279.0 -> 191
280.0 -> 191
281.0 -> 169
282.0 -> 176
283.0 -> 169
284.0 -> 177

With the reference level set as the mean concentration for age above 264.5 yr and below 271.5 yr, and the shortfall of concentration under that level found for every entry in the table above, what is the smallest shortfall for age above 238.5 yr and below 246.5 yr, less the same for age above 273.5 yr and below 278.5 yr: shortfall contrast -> -147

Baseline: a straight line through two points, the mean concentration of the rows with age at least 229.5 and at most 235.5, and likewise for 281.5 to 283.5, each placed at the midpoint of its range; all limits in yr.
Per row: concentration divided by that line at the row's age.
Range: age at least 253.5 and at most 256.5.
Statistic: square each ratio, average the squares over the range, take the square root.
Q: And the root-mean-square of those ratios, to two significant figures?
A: 0.67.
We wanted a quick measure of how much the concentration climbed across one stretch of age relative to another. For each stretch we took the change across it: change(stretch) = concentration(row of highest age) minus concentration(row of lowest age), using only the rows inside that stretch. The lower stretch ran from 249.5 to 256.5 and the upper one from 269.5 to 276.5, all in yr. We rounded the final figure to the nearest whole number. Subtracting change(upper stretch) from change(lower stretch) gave 21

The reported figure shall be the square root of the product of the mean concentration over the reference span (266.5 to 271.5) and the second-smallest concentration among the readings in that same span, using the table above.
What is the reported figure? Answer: 227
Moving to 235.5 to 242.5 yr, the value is 332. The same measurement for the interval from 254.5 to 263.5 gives 192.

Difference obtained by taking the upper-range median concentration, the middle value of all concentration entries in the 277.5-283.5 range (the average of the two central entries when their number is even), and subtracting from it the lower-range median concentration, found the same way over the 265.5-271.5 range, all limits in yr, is -45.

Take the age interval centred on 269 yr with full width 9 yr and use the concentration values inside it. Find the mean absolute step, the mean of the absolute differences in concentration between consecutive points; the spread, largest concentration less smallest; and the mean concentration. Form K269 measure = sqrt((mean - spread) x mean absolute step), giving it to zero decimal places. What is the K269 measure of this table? 41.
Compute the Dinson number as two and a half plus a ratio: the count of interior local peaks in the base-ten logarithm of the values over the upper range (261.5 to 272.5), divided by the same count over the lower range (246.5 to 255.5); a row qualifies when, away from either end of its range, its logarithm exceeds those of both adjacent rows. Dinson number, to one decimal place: 4.5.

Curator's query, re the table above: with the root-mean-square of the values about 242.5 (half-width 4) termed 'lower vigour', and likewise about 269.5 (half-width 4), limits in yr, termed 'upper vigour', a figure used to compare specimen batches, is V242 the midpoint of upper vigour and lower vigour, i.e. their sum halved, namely 268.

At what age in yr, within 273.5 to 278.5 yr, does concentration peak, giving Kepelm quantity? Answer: 278.0 yr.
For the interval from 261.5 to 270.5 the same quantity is 270.0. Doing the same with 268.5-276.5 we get 270.0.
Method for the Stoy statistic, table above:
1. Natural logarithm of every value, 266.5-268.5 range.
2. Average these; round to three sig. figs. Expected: 5.41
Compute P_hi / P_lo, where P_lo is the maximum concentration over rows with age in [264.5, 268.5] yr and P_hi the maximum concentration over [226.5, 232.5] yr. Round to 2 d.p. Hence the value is 1.73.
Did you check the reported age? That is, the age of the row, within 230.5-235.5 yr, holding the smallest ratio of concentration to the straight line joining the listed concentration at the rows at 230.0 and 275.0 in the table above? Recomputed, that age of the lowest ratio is 232.0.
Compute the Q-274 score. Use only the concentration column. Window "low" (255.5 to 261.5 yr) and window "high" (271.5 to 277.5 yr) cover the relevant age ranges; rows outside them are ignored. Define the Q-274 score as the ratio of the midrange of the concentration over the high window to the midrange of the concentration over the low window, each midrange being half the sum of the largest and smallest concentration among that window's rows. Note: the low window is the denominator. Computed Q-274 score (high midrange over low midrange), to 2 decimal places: 1.04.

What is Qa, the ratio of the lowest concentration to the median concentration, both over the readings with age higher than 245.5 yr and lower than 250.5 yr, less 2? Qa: -1.09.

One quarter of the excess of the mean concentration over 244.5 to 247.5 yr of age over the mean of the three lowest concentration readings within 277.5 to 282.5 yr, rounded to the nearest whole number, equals 19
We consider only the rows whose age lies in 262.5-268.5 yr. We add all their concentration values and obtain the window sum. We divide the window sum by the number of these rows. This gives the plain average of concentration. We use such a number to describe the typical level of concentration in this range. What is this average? 221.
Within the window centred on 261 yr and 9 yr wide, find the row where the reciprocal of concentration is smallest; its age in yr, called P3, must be 265.0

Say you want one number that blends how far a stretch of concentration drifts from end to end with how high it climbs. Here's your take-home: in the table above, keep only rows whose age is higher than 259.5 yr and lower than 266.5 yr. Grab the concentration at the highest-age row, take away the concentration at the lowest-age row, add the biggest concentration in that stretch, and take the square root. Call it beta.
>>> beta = 17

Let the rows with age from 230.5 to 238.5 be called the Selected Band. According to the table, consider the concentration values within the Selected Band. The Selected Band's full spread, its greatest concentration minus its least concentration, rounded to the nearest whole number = 19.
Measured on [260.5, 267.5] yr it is 30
